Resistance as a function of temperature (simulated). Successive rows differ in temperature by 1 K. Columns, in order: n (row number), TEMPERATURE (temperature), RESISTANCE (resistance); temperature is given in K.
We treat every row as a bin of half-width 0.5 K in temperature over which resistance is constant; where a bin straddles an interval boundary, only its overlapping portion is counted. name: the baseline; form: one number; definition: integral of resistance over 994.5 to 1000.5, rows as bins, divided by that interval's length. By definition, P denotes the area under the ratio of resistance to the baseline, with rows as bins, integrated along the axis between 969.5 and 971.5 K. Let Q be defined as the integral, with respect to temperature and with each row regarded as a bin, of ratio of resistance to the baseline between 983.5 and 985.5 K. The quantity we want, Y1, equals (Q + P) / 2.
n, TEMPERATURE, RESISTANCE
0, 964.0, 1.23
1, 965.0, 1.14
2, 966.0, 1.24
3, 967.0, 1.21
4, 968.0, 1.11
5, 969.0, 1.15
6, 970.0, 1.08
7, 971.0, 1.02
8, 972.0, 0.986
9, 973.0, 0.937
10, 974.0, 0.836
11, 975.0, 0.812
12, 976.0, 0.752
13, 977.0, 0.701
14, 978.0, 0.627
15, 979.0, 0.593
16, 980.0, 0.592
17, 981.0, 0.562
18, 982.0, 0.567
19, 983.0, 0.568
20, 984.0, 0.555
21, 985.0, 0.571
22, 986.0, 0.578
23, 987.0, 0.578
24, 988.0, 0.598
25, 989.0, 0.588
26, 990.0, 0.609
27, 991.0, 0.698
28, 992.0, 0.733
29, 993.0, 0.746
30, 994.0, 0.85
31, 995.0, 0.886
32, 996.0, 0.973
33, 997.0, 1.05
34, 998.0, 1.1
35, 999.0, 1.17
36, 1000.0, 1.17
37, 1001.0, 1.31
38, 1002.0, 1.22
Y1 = 1.52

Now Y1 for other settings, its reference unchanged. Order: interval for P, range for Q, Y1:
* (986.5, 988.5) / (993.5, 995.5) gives 1.38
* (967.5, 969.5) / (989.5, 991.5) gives 1.69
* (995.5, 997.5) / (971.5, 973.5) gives 1.86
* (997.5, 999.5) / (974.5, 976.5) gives 1.81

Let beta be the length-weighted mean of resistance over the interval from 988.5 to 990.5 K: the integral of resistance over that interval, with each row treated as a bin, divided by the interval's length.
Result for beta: 0.60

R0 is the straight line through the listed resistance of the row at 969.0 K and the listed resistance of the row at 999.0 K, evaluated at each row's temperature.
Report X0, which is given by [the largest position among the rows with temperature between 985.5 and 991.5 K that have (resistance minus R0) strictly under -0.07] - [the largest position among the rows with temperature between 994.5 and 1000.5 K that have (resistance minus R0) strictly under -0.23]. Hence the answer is -4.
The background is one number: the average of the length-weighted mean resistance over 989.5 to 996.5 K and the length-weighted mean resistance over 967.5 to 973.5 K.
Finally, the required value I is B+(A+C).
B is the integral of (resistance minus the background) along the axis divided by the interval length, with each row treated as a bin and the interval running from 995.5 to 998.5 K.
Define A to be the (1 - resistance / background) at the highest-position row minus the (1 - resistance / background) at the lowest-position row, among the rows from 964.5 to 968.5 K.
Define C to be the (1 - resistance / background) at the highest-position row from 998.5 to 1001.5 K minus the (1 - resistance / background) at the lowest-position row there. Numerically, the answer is 0.0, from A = 0.033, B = 0.12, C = -0.15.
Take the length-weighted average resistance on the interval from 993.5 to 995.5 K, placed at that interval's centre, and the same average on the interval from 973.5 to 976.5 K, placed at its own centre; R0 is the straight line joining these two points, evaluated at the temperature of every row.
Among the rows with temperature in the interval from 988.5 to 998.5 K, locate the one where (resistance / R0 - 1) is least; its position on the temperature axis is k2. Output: 989.0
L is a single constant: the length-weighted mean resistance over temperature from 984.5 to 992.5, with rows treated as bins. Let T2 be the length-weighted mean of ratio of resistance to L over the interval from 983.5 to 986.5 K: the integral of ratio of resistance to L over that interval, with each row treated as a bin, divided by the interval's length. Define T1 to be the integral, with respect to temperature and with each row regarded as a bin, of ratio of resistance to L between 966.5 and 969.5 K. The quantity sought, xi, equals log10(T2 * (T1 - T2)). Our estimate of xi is 0.633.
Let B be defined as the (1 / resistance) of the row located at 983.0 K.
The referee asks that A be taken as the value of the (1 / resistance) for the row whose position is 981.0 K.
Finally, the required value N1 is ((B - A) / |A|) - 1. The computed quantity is -1.0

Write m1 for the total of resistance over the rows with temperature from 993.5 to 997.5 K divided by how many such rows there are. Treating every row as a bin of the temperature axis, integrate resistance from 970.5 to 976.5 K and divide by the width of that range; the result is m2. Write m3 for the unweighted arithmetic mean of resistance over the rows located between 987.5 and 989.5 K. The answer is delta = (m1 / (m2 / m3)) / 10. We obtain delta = 0.063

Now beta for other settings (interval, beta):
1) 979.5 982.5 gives 0.57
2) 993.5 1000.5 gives 1.03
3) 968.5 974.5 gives 1.00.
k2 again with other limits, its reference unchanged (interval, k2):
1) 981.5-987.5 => 984.0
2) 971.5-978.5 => 978.0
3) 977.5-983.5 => 981.0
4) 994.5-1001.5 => 995.0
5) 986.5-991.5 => 987.0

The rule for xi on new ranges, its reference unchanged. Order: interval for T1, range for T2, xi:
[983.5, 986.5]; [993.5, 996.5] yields 0.276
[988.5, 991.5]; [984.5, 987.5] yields 0.297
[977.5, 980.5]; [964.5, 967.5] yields 0.284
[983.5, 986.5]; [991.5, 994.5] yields 0.274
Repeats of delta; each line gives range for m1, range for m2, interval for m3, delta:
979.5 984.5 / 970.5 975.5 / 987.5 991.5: 0.039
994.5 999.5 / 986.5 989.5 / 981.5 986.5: 0.100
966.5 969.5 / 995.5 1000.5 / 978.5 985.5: 0.061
